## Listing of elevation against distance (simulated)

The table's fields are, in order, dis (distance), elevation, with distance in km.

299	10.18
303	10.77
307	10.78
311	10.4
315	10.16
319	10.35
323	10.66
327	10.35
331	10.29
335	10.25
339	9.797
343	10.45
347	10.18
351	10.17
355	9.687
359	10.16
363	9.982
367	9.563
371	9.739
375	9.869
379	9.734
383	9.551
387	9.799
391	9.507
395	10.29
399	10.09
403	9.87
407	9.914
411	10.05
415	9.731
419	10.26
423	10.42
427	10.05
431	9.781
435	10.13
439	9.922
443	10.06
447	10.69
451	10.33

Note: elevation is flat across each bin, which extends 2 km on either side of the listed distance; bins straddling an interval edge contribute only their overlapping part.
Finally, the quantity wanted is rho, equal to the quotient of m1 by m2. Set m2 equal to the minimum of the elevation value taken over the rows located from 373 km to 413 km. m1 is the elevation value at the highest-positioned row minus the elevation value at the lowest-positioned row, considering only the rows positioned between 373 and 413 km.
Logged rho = 0.019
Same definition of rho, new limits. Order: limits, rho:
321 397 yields -0.039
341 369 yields -0.093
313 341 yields -0.037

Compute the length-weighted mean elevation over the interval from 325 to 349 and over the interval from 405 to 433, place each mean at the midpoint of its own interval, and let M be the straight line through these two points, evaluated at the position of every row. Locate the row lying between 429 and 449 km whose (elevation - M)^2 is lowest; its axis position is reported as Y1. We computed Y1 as 439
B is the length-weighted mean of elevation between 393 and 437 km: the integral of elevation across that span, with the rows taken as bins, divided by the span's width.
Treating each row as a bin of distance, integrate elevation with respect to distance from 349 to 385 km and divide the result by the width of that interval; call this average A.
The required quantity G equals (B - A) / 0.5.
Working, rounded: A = 9.8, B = 10.1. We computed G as 0.4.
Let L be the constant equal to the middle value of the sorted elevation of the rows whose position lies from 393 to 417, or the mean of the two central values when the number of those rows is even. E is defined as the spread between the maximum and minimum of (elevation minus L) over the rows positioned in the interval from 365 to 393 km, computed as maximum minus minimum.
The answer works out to 0.36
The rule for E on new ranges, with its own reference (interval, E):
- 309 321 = 0.24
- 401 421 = 0.53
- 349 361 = 0.48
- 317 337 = 0.41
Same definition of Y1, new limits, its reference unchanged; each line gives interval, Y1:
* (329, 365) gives 359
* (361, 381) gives 363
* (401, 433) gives 411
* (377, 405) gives 399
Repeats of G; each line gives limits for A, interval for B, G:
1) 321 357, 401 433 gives -0.4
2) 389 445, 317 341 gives 0.6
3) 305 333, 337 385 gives -1.0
